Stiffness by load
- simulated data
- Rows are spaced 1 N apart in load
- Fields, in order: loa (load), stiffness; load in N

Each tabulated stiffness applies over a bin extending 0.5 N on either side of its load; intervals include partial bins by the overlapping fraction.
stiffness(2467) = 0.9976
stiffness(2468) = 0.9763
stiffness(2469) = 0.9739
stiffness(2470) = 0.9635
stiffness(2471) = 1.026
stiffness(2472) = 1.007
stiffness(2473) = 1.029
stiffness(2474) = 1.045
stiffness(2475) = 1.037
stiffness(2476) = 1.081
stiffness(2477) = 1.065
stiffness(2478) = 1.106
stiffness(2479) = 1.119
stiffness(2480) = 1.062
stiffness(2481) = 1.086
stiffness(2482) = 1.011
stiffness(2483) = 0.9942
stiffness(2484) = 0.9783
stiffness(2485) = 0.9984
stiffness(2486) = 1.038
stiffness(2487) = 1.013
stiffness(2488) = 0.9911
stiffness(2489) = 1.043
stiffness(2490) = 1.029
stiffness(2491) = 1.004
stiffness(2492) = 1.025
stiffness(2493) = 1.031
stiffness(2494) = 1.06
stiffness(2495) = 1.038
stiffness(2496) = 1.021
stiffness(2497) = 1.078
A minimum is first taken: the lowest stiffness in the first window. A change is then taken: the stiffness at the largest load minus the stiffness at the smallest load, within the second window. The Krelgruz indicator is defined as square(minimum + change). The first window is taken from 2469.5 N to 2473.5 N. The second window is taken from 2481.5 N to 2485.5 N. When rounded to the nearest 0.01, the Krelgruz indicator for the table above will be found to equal 0.90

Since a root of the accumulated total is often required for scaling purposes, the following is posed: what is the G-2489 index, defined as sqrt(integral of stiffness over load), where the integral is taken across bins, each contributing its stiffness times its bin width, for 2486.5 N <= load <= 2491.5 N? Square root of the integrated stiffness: 2.25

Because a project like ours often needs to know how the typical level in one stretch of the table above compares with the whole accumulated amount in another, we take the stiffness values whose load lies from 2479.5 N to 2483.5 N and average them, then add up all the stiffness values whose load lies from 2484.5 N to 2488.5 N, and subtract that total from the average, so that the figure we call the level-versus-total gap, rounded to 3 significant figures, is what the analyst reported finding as -3.00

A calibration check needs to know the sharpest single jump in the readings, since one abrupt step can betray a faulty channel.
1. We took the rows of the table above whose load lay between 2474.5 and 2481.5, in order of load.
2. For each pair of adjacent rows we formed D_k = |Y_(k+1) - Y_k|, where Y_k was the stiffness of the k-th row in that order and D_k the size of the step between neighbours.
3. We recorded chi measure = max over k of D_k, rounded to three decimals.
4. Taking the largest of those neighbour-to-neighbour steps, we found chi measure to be 0.057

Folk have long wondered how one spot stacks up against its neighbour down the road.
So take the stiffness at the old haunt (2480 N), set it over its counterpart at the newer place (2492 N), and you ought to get 1.04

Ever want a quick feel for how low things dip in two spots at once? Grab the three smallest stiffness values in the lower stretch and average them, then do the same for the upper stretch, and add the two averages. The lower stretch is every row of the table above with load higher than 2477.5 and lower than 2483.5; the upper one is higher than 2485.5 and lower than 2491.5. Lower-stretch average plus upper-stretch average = 2.025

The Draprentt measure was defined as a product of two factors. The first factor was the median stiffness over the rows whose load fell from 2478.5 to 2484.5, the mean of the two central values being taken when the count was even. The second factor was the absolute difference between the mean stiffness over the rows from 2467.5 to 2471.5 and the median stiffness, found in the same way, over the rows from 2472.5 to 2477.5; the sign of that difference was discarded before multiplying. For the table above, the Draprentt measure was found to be 0.062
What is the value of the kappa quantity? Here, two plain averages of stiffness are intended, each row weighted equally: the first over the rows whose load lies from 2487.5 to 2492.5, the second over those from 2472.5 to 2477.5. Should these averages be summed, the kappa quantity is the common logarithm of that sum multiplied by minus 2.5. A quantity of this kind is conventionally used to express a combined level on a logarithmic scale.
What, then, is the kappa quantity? -0.790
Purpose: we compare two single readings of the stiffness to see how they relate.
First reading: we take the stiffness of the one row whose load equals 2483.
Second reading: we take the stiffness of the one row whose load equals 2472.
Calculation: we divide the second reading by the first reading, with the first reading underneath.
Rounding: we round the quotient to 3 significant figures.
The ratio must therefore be 1.01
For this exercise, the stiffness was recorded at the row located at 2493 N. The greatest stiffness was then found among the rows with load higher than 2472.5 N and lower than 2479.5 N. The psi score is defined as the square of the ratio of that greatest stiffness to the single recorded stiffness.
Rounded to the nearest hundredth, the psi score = 1.18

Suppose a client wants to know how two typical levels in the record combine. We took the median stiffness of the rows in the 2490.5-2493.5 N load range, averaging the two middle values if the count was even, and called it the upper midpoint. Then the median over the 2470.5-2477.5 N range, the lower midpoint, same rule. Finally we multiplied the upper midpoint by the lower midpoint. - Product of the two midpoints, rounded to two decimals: 1.06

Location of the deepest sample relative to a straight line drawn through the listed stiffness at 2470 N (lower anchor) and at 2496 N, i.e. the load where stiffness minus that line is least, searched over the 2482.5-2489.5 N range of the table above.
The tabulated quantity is 2484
